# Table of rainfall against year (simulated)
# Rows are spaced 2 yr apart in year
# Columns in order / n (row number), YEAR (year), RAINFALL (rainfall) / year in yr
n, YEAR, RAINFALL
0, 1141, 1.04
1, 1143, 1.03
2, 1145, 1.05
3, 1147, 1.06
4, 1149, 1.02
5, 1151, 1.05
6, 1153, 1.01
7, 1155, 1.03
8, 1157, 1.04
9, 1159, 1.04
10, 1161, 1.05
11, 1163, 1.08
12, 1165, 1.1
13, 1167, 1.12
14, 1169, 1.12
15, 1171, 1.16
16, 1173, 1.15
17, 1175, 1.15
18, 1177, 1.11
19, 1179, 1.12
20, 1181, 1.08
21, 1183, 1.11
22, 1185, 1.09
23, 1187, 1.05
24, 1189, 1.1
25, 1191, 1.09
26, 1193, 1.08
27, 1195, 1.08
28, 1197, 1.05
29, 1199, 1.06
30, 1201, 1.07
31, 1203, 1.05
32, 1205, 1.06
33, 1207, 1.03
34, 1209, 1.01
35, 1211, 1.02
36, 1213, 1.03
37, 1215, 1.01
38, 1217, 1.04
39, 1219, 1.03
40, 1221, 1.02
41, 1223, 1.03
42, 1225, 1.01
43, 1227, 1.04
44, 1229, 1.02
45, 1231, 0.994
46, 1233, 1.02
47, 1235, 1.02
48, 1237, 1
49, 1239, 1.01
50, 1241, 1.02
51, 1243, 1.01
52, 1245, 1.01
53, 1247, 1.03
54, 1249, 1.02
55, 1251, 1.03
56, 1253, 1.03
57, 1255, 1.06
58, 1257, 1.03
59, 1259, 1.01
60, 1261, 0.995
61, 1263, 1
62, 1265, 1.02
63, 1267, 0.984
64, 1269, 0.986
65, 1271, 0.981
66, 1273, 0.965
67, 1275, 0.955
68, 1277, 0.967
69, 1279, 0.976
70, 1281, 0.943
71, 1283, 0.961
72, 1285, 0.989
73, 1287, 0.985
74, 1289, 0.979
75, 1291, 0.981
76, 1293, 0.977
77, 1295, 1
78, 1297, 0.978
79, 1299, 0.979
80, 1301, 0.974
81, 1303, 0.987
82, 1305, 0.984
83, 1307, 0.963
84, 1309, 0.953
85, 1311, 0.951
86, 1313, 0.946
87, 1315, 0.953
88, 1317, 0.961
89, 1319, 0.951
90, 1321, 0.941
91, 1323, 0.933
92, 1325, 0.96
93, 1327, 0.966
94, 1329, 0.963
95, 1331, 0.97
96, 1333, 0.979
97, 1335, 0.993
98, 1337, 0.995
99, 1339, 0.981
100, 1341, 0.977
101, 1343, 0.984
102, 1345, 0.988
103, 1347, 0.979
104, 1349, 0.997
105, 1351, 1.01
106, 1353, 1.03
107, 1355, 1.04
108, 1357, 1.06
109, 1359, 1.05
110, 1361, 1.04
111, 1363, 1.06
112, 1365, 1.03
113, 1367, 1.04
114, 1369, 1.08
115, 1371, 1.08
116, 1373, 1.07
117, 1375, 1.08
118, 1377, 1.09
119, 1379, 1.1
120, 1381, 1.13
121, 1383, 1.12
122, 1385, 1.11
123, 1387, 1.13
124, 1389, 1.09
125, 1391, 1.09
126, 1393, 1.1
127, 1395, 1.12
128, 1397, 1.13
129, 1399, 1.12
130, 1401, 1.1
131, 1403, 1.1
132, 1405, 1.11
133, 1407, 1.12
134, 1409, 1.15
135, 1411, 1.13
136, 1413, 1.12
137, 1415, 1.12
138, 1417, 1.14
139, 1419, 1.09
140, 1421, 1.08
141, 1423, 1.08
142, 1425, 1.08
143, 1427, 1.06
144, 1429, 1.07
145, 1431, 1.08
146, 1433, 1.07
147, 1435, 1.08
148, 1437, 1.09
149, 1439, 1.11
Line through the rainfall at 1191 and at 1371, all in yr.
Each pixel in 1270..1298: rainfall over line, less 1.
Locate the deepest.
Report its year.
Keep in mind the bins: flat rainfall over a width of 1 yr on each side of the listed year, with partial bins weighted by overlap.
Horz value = 1281 yr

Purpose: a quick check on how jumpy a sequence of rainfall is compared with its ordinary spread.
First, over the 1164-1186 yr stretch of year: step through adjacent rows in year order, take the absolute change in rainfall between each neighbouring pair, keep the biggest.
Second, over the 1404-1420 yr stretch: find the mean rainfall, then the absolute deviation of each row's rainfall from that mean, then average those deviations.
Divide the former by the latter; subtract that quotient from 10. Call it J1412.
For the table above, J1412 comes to 7.0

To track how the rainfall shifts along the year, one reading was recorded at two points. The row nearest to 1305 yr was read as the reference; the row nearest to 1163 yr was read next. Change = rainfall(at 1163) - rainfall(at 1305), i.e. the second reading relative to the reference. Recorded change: 0.096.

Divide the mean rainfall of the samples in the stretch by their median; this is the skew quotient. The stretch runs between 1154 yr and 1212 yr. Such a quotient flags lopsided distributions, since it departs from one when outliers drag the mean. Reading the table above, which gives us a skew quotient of 1.00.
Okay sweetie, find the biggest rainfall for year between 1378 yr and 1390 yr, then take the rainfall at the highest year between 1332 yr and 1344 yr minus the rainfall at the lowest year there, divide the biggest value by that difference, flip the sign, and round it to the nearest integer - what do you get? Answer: -226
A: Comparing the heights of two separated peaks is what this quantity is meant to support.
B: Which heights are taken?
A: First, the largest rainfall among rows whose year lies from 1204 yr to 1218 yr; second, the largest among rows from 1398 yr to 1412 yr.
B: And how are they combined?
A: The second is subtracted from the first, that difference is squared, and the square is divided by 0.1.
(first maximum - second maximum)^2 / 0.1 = 0.08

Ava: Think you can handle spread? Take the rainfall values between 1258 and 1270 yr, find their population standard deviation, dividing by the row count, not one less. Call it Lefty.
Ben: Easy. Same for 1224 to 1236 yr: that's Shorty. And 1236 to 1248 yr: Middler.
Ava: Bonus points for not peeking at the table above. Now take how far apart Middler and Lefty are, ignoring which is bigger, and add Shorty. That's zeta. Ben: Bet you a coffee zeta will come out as 0.017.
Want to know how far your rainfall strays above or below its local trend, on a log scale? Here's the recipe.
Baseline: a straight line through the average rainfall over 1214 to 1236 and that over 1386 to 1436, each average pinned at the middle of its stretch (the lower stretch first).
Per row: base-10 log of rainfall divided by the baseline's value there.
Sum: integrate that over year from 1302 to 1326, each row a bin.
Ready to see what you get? -1.1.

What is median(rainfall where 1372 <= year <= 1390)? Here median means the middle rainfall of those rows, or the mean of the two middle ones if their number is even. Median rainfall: 1.10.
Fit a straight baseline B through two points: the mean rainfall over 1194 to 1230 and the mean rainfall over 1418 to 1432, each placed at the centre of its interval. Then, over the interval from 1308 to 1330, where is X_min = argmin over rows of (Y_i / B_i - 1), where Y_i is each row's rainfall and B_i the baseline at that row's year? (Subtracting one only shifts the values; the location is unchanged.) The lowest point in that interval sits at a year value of 1323 yr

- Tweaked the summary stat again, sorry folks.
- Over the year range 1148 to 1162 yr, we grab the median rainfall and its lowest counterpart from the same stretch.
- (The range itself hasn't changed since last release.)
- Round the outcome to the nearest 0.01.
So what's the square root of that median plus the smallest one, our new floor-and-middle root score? 1.43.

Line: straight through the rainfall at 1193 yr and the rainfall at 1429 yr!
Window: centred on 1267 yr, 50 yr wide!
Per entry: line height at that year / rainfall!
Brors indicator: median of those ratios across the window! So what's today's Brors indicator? 1.09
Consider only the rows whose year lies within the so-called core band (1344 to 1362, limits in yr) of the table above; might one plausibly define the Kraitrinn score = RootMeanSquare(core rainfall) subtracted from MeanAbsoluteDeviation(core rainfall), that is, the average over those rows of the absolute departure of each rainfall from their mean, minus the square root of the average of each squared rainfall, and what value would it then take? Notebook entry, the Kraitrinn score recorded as -0.997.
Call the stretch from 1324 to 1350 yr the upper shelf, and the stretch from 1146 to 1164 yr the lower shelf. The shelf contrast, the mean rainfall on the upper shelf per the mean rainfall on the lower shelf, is 0.94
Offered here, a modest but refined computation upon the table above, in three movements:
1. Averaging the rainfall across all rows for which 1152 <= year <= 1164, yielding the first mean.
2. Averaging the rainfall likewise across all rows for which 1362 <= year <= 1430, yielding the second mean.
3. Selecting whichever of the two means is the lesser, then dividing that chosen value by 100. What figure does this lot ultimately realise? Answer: 0.0104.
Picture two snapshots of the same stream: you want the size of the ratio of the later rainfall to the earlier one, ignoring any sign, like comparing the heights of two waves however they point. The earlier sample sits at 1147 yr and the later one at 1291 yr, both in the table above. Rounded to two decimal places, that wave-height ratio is 0.93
